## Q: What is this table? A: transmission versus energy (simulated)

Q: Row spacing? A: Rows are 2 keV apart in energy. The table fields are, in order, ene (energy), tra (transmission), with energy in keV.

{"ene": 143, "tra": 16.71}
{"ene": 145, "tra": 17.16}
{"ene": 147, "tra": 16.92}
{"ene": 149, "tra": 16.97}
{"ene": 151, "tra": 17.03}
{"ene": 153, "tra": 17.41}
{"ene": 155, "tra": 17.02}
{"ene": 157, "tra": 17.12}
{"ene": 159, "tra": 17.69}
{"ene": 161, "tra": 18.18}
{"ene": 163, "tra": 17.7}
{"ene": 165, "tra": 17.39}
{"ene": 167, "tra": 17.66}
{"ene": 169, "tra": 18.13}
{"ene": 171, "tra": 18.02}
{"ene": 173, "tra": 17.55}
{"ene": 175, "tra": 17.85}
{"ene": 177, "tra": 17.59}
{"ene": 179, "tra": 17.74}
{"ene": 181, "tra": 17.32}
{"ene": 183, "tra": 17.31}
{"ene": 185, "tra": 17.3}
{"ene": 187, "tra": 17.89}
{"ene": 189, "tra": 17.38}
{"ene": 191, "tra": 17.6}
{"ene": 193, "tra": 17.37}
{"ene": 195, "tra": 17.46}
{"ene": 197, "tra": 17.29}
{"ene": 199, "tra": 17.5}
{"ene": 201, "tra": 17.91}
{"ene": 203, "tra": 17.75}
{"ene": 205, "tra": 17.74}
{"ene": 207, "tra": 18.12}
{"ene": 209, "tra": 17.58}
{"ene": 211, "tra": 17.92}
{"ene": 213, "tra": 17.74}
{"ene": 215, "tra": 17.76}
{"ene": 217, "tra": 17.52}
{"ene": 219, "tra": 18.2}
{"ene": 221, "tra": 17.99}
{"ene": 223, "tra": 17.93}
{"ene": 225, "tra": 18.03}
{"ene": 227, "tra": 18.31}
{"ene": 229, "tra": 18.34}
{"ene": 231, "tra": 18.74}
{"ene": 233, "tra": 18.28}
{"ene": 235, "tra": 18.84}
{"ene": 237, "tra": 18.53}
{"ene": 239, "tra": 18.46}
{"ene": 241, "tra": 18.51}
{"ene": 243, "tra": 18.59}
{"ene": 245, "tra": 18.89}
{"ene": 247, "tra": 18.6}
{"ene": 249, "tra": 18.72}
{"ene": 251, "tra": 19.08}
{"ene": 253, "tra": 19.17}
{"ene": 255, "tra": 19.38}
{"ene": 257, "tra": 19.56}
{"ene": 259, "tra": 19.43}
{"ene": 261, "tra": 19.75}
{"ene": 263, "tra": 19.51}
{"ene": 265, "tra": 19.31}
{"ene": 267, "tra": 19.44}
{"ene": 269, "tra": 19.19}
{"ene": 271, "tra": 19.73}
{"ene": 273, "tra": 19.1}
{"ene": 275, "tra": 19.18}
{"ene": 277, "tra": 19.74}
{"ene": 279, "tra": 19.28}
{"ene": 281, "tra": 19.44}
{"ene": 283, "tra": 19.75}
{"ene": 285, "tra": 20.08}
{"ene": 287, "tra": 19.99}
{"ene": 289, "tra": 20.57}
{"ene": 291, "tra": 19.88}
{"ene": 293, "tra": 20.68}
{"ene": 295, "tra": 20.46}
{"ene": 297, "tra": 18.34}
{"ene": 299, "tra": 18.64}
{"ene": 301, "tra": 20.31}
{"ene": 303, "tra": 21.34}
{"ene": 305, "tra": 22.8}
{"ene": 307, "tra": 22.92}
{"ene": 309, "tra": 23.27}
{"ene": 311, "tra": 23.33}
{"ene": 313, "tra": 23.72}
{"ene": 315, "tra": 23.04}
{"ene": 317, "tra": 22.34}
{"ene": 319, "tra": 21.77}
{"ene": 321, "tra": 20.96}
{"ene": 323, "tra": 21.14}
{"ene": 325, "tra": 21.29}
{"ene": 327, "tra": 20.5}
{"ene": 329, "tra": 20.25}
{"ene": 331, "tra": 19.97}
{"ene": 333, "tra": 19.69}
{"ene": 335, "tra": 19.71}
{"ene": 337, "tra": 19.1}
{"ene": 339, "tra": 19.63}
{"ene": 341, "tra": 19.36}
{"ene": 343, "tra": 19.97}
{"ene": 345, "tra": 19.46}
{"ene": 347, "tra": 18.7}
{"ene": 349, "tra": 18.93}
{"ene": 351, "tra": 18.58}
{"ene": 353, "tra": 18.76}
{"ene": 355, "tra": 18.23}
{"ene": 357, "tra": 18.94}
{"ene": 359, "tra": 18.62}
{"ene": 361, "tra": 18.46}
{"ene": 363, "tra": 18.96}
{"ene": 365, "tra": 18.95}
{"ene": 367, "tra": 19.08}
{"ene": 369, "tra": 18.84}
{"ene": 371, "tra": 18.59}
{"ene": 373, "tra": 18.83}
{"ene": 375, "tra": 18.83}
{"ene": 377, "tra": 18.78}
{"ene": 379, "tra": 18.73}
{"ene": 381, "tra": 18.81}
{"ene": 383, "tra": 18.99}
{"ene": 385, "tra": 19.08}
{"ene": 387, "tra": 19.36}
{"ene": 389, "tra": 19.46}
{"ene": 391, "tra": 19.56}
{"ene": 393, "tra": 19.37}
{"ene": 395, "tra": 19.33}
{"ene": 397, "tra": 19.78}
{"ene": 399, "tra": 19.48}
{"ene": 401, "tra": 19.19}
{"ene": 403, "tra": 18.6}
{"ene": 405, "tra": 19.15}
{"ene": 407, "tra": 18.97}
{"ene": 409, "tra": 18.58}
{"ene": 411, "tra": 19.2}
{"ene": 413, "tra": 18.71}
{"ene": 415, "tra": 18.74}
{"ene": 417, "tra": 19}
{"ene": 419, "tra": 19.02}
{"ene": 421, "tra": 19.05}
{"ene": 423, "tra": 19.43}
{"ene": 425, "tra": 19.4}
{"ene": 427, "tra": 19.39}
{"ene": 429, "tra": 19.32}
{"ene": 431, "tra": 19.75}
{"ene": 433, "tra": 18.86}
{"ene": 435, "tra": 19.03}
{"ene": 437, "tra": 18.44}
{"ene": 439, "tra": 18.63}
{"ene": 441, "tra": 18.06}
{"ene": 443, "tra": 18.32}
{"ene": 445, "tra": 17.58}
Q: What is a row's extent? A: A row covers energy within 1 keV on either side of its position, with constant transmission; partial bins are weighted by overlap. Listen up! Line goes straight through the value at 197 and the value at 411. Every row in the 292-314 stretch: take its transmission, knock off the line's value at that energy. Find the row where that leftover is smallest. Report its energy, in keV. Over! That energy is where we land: 297 keV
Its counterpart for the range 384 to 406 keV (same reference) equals 403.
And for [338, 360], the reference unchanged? 355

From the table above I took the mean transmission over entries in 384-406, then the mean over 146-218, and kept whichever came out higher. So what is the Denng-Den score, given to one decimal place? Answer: 19.3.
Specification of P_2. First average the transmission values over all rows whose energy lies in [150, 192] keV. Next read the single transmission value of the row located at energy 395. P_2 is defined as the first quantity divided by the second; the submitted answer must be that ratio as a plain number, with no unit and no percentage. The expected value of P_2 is 0.909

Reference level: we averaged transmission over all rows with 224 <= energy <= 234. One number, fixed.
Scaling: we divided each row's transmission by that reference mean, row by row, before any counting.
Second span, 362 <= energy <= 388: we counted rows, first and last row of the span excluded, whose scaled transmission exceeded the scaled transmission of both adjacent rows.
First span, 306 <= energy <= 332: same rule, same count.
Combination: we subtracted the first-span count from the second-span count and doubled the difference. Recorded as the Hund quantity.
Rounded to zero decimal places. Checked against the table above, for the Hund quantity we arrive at -2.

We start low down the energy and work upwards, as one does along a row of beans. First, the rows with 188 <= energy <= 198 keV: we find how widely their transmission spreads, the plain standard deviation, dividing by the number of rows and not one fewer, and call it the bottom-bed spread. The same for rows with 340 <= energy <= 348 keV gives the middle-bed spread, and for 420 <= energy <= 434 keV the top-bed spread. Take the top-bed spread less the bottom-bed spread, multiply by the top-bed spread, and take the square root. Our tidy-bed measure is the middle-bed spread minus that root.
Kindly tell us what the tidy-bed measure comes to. 0.2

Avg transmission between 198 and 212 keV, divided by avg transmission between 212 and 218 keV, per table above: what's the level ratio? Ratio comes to 1.007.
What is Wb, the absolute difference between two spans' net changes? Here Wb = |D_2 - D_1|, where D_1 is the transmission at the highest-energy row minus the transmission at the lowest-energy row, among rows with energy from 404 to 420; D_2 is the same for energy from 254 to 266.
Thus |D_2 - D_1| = 0.1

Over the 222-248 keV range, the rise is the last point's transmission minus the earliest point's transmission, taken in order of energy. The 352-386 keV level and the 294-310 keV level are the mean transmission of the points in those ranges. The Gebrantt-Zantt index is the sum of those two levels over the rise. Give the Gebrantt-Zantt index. 59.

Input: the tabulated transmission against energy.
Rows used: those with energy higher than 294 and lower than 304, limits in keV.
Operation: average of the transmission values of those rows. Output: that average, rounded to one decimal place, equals 19.8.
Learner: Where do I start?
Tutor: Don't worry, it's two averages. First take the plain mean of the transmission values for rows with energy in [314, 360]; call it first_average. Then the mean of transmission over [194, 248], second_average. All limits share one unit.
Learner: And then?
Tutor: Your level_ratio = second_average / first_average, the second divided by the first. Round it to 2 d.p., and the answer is 0.91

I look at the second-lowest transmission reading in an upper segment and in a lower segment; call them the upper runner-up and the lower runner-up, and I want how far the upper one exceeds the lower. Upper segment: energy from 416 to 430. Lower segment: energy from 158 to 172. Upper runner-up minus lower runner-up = 1.4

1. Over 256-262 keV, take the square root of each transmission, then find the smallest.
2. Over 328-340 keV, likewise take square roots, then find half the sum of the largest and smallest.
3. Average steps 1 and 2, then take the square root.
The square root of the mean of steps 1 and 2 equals 2.10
